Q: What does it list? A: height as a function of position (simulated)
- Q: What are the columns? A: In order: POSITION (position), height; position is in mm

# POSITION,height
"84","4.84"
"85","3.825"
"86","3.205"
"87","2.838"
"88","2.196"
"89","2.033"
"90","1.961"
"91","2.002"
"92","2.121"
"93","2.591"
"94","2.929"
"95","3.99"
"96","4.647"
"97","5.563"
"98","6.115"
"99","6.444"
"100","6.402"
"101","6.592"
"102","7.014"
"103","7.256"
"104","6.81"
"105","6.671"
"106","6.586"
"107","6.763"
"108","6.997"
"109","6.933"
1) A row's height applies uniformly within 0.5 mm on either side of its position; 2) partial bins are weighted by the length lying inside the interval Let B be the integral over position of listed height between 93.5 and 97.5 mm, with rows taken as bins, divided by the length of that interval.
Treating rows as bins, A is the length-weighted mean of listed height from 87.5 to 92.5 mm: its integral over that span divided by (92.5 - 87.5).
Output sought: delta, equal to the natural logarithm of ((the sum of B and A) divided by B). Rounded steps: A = 2.1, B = 4.3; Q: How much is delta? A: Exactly 0.39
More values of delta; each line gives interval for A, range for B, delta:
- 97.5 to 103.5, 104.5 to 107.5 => 0.69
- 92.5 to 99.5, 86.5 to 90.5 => 1.11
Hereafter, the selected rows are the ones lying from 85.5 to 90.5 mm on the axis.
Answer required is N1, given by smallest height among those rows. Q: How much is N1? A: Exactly 1.961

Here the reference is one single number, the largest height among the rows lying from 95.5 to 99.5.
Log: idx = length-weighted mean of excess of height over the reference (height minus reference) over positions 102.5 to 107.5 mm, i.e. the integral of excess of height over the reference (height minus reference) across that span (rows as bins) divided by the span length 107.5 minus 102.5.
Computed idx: 0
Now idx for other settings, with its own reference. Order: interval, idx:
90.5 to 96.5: -3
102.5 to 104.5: 1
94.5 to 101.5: -1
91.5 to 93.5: -4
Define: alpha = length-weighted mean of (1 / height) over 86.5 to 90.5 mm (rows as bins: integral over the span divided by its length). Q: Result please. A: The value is 0.45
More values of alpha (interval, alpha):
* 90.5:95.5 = 0.39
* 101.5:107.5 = 0.15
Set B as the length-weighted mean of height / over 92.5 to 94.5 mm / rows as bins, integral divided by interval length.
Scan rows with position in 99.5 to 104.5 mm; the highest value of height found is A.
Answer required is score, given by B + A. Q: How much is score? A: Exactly 10.0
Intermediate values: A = 7.256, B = 2.8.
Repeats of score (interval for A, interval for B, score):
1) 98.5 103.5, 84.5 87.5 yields 10.5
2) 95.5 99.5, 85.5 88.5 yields 9.2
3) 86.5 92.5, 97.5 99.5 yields 9.1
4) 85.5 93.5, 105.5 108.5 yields 10.0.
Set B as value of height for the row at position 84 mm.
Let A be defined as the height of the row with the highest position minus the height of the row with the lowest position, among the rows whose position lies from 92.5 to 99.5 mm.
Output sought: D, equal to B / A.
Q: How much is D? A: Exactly 1.3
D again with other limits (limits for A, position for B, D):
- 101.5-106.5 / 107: -15.8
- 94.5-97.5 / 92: 1.3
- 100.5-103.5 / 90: 3.0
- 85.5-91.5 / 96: -3.9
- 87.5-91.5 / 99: -33.2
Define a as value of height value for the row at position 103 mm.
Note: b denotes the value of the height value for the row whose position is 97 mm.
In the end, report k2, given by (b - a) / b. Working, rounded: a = 7.256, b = 5.563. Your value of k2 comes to -0.30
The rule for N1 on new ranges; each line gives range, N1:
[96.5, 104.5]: 5.563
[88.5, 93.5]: 1.961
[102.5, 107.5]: 6.586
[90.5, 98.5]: 2.002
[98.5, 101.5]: 6.402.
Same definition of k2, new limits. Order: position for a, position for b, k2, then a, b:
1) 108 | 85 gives -0.83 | 6.997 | 3.825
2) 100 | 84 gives -0.32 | 6.402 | 4.84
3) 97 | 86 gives -0.74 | 5.563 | 3.205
